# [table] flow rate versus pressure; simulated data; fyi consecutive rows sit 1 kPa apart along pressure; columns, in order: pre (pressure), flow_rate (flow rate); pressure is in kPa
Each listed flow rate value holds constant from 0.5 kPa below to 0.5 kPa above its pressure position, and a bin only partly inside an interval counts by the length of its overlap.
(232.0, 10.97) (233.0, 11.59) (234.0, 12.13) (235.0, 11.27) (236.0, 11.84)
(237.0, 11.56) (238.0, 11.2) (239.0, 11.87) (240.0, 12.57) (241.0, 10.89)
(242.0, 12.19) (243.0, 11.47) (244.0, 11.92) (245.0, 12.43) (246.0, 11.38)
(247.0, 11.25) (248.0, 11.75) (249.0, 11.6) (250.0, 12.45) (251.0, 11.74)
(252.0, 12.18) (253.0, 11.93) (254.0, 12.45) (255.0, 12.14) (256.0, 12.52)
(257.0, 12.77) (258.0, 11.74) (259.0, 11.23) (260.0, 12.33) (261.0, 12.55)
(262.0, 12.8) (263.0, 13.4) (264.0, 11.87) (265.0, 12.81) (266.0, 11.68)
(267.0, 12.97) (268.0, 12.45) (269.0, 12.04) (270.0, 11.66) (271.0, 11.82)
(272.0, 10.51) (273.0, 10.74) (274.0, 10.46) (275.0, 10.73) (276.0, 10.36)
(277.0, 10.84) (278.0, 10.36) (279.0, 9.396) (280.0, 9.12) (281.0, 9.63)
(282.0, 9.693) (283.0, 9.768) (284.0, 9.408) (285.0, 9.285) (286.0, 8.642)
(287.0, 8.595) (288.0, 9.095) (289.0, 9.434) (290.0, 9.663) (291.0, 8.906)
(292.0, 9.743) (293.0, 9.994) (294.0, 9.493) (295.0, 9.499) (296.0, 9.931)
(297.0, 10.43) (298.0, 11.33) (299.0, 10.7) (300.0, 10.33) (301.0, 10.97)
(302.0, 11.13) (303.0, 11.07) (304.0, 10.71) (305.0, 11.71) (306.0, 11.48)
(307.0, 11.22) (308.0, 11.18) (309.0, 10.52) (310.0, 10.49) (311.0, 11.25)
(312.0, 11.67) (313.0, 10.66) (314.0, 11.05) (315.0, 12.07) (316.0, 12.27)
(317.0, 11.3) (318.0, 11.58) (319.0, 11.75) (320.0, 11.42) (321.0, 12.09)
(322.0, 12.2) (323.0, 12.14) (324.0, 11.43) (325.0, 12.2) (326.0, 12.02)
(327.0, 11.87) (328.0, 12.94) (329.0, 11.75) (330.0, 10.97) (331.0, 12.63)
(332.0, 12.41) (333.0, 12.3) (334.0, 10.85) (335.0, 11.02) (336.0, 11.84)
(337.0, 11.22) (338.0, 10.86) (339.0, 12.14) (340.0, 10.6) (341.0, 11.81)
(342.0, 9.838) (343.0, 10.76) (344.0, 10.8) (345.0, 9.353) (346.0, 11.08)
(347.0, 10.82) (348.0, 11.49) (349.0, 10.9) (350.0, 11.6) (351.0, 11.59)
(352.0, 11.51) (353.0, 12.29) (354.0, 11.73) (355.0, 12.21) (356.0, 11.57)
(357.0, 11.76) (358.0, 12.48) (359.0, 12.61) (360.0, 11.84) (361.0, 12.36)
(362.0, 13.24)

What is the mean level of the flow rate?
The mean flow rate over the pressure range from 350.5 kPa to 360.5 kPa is 12.0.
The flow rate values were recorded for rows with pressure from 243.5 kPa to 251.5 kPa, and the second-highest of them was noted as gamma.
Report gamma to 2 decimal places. 12.43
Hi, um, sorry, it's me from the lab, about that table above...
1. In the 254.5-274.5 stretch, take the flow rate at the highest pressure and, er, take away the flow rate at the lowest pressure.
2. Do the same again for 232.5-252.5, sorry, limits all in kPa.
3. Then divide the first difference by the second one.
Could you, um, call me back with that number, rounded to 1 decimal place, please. -2.8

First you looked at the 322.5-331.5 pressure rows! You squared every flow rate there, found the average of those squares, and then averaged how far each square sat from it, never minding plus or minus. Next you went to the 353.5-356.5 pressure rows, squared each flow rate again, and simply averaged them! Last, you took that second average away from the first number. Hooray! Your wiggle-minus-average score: -130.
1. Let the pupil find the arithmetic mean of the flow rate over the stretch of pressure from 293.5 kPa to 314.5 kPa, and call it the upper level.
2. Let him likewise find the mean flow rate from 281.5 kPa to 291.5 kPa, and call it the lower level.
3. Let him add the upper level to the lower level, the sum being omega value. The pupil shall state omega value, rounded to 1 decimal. 20.0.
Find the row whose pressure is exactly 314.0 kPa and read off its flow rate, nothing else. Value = 11.05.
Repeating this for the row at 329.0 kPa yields 11.75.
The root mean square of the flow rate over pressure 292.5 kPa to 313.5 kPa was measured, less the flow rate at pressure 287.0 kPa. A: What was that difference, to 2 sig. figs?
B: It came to 2.2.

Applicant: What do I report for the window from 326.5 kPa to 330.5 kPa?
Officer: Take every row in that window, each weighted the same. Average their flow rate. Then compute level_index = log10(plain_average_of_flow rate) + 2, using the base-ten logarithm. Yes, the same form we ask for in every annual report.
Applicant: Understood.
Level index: 3.07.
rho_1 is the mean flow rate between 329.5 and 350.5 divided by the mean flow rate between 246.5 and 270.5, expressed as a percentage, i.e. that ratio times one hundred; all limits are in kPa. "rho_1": 92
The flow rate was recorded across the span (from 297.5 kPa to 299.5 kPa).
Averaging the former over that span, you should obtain 11.0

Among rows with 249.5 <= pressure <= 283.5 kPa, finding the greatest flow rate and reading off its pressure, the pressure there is 263.0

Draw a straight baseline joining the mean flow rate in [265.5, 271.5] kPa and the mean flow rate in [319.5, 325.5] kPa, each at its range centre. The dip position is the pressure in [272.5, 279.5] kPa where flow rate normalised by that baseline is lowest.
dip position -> 279.0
